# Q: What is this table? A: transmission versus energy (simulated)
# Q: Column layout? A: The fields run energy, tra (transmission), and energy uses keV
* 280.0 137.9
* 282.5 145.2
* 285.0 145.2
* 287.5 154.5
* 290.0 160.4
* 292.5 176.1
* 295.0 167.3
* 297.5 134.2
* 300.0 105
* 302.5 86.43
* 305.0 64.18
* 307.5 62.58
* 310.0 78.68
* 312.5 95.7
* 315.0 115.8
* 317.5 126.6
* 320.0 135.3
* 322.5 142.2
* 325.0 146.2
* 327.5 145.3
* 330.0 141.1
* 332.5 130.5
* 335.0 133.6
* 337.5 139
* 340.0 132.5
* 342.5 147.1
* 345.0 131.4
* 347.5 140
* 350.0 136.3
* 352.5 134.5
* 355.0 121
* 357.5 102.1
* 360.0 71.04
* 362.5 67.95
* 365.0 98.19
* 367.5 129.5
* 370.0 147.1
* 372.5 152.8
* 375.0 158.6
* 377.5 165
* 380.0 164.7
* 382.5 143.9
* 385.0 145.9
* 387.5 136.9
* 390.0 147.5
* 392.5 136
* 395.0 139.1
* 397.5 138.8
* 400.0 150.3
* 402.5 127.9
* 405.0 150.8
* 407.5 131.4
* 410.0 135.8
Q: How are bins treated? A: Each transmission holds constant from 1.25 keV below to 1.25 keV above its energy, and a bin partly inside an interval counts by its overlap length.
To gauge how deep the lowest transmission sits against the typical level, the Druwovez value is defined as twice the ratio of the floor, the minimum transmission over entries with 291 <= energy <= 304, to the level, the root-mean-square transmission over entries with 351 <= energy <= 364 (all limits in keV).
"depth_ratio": 1.7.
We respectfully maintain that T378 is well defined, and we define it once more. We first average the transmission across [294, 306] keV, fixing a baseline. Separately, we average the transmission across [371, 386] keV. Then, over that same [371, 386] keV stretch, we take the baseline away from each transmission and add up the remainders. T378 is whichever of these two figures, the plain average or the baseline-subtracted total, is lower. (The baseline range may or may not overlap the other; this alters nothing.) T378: 155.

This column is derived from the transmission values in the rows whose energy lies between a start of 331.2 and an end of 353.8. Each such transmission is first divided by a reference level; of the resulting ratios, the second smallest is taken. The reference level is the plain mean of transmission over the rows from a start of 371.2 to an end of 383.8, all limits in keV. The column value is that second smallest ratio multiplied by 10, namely 8.4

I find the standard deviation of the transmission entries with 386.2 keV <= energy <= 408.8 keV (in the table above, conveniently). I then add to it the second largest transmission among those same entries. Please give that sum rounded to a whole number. 158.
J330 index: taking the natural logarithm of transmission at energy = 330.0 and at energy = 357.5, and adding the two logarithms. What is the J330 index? 9.58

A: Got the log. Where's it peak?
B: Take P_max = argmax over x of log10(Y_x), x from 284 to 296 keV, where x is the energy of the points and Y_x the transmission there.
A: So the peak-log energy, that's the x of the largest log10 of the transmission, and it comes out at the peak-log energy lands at 292.5 keV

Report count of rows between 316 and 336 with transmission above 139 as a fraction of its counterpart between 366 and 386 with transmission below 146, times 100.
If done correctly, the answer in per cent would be 133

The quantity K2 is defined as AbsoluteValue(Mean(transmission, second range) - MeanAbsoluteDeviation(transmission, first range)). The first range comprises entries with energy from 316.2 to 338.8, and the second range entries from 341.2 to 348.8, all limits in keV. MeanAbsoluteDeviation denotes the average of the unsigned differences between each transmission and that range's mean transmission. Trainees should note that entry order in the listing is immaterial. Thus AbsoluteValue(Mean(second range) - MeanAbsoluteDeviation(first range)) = 134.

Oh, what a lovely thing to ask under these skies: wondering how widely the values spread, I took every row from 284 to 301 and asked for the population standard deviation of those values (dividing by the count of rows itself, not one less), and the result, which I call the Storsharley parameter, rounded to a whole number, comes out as 22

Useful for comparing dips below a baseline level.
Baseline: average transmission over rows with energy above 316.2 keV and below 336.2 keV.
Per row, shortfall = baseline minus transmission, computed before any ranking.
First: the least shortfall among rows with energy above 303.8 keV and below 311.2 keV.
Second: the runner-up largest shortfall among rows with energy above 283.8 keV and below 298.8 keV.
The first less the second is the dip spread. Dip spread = 67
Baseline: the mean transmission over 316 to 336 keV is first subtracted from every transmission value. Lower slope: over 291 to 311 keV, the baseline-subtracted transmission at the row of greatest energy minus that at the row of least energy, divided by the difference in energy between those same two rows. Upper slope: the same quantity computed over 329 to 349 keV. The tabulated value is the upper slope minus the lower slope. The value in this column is 6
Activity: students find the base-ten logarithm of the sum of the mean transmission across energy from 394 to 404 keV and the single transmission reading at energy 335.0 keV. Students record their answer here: 2.44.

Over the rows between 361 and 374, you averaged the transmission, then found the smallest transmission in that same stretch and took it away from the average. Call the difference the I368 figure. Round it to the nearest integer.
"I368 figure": 51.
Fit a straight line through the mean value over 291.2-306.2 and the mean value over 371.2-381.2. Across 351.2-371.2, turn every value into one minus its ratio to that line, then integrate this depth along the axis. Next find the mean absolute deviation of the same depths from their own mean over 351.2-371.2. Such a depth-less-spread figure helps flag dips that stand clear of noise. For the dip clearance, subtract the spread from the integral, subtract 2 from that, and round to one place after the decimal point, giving 3.6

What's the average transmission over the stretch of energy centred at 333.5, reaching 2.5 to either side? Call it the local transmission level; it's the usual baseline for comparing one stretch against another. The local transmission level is 132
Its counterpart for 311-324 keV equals 123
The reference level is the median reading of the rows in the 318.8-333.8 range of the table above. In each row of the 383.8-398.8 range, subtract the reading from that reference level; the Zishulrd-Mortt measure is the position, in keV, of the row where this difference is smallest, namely 390.0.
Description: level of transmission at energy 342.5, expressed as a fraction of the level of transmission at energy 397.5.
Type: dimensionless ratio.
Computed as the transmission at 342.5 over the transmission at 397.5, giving 1.1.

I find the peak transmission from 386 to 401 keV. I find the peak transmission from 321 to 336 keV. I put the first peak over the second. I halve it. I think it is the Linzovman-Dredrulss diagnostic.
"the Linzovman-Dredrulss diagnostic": 0.51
